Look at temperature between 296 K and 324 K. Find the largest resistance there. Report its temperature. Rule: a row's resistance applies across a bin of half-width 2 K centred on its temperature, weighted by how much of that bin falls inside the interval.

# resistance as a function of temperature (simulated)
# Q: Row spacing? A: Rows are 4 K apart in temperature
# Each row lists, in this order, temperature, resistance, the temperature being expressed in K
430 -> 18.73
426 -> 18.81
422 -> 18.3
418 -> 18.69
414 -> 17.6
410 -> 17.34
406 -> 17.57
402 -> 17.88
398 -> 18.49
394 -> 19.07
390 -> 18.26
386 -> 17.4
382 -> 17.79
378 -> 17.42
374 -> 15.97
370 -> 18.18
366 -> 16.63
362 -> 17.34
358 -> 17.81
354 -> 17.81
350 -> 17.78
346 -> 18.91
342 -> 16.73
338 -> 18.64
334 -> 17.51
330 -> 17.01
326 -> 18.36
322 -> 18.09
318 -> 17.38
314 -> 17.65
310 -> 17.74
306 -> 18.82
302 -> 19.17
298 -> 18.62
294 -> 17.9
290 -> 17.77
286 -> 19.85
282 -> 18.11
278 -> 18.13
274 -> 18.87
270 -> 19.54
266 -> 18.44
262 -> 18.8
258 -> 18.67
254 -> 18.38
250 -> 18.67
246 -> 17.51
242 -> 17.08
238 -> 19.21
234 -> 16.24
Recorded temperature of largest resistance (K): 302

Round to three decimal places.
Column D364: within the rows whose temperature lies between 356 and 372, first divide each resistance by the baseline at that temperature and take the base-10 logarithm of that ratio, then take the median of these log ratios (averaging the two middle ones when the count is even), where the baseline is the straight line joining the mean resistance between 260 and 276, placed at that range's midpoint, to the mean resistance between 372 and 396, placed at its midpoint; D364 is -0.008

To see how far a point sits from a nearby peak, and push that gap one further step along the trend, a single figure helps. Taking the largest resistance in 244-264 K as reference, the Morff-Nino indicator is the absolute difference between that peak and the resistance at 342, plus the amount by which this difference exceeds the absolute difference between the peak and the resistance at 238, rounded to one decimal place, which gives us 3.7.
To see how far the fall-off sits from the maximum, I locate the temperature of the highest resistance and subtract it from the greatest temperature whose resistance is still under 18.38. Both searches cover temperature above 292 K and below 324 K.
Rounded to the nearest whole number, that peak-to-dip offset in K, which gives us 20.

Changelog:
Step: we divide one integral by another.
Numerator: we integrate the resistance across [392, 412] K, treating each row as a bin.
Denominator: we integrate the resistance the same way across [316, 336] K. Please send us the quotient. 1.023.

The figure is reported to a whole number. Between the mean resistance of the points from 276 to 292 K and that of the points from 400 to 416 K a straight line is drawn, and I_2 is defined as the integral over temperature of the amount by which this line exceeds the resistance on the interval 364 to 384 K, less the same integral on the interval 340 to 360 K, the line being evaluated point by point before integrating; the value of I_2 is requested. 9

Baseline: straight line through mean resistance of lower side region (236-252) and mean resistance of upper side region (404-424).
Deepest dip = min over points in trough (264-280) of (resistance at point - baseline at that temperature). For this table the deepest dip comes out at 0.1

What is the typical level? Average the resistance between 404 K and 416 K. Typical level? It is 17.5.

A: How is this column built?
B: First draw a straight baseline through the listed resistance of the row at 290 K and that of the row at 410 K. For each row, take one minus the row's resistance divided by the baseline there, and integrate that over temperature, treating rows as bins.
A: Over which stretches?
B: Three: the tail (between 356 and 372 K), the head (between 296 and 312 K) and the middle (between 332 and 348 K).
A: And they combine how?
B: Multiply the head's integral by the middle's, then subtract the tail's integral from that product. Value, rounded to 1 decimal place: 0.2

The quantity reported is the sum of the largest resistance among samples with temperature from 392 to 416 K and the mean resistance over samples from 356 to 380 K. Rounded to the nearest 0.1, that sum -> 36.3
